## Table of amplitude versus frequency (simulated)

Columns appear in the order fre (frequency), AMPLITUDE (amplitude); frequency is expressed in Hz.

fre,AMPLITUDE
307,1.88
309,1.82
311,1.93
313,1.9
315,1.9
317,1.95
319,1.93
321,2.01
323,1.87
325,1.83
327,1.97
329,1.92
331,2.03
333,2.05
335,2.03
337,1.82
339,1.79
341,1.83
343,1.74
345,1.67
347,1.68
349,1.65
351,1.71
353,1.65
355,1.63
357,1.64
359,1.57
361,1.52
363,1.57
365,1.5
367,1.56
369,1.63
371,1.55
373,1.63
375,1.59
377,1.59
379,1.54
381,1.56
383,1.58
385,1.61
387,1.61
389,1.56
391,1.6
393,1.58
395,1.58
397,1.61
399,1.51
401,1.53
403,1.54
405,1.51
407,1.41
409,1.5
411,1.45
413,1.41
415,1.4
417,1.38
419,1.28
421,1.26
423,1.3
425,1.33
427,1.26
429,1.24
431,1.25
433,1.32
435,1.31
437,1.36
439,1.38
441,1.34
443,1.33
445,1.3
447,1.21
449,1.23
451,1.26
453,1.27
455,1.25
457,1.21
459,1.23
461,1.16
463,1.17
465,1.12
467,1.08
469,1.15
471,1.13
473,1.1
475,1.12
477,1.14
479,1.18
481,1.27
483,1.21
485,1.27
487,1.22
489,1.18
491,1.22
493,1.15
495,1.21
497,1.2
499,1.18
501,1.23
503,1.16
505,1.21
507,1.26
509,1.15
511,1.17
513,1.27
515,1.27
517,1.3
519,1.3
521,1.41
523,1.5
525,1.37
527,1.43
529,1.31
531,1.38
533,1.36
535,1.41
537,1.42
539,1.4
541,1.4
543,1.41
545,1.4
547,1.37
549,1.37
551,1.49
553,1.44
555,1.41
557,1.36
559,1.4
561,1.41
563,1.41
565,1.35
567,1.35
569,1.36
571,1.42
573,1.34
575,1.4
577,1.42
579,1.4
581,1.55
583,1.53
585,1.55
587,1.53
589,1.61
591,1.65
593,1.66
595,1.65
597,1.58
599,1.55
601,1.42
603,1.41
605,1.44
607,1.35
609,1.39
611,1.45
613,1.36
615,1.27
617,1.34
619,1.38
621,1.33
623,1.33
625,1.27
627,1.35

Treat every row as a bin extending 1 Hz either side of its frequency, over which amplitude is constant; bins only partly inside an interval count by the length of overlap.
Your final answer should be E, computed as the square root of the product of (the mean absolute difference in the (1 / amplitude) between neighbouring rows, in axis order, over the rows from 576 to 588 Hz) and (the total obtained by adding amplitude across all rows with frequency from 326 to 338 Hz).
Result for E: 0.50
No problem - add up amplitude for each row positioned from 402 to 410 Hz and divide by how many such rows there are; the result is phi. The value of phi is 1.49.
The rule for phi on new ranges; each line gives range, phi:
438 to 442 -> 1.36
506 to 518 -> 1.24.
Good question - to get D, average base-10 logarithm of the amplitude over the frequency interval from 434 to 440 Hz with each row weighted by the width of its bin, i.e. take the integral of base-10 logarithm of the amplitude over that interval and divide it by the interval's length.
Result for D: 0.13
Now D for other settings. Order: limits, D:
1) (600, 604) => 0.15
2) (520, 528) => 0.15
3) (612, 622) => 0.13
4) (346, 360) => 0.22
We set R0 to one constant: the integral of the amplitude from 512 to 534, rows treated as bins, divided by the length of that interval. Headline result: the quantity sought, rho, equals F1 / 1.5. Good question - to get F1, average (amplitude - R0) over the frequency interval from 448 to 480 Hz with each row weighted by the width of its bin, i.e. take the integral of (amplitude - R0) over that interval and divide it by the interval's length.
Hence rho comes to -0.12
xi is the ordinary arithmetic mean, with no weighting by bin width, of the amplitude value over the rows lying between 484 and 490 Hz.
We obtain 1.22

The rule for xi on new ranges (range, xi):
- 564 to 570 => 1.35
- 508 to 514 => 1.20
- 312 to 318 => 1.92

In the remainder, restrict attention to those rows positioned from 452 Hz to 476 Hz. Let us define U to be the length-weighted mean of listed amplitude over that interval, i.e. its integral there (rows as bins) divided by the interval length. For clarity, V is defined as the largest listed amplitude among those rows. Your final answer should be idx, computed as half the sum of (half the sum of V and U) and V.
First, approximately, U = 1.17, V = 1.27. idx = 1.24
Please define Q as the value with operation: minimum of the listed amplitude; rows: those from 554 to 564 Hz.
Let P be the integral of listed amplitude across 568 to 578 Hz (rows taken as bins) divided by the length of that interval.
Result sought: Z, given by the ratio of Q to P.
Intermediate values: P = 1.39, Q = 1.36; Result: 1.0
